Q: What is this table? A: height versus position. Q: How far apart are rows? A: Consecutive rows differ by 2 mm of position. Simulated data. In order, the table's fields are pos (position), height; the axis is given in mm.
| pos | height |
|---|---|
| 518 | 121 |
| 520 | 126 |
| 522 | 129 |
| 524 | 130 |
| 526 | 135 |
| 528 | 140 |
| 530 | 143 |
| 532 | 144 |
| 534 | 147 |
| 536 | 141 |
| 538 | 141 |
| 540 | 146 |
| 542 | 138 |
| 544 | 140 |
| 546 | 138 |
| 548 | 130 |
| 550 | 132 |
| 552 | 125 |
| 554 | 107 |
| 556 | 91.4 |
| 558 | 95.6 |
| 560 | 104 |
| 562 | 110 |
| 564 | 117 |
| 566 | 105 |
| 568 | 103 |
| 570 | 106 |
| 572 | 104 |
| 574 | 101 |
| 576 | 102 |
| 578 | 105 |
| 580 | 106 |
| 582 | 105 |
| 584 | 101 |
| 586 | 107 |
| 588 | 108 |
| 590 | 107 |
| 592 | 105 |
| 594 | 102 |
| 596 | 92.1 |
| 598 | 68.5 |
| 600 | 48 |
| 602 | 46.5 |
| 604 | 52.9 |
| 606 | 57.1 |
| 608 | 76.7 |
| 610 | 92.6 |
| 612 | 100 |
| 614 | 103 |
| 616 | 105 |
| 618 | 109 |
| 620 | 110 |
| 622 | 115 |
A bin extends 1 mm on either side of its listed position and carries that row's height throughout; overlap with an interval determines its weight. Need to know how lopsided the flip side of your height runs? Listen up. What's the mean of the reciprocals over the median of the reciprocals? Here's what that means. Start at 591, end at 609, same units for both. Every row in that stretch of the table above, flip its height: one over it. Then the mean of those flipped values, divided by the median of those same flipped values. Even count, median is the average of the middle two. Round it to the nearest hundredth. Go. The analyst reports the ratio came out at 1.04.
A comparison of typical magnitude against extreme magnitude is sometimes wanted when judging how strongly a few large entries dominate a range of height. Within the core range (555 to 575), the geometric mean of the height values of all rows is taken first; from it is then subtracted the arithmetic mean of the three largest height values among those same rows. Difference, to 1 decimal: -7.5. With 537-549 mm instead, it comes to -3.6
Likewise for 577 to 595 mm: -2.2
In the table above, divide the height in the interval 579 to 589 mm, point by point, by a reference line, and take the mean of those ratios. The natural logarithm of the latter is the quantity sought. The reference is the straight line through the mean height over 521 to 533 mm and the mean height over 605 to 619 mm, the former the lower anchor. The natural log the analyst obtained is -0.012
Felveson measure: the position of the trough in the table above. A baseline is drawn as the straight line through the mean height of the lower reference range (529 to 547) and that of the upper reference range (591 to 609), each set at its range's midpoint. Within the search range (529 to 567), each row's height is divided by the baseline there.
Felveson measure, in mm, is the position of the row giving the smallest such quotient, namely 556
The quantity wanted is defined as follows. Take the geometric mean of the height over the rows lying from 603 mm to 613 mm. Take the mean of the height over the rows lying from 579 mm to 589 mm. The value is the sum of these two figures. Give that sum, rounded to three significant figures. 179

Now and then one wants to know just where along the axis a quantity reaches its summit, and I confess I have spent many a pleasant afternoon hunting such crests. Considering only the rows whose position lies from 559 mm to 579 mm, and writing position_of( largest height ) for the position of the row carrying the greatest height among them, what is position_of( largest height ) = 564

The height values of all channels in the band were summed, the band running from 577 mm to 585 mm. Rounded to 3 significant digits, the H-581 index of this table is 417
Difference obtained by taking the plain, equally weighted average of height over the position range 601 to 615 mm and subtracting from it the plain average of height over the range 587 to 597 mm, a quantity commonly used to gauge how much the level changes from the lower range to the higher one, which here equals -27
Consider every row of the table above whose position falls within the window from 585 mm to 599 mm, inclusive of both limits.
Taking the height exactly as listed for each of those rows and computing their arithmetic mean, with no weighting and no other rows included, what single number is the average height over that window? 99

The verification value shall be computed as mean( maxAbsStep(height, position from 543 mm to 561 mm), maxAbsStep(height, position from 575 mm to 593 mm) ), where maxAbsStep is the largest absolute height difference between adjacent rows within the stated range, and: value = 12.0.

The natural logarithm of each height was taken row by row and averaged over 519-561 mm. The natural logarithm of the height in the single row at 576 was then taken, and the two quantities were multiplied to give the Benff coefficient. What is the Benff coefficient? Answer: 22.5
